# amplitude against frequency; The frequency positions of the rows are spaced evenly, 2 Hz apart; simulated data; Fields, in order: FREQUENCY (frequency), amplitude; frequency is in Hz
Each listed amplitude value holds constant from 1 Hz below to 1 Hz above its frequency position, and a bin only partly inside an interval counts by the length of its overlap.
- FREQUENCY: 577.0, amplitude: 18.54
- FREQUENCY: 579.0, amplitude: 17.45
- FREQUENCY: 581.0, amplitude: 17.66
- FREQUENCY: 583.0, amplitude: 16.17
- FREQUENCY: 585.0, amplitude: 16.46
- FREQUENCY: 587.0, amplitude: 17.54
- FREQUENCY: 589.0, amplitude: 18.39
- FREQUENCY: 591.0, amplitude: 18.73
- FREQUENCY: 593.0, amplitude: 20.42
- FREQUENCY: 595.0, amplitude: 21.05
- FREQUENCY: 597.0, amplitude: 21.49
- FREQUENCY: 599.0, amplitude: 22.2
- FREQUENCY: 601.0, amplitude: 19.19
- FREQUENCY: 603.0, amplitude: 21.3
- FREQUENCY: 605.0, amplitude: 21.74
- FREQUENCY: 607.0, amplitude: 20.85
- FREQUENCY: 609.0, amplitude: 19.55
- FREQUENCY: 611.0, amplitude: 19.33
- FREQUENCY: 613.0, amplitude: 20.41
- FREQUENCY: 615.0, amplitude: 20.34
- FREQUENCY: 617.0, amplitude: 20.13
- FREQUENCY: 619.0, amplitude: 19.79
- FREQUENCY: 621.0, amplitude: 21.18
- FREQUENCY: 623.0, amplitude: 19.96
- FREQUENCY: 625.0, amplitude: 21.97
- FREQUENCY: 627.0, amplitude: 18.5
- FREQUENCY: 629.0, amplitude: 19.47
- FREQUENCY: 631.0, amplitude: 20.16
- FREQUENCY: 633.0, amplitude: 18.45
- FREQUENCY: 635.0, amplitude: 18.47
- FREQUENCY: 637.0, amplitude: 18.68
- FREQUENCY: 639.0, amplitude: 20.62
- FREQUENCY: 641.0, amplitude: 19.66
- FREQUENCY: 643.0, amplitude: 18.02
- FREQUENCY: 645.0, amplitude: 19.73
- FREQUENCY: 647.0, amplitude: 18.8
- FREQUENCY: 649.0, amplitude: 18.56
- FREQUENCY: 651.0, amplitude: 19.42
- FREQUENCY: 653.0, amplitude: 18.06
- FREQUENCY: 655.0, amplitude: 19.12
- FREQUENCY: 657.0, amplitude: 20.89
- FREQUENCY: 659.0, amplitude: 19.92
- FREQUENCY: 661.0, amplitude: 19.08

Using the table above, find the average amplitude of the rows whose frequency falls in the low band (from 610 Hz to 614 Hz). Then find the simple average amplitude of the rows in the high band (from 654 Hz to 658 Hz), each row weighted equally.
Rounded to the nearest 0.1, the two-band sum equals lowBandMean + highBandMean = 39.9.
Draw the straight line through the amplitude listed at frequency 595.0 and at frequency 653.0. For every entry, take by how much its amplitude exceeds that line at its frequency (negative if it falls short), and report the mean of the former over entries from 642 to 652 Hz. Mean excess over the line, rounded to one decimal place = 0.5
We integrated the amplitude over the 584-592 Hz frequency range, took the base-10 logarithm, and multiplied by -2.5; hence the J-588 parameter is -5.4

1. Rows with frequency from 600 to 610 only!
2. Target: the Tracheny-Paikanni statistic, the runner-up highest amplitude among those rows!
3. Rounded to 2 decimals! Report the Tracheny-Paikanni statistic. 21.30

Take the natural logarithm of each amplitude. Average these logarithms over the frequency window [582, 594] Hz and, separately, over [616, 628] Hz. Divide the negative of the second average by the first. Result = -1.04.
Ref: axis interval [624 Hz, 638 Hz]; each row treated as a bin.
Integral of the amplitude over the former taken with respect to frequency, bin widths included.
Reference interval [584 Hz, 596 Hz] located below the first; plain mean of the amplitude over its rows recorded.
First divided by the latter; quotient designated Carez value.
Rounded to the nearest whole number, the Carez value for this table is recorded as 14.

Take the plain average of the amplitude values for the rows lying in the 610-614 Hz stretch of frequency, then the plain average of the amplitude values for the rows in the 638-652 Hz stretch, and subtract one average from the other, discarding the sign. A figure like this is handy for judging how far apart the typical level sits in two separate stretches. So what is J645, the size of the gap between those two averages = 0.6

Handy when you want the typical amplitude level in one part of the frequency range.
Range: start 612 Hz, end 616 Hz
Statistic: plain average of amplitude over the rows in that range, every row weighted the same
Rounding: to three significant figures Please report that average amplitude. 20.4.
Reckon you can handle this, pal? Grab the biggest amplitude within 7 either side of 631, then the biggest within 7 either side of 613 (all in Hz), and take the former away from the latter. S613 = -1.1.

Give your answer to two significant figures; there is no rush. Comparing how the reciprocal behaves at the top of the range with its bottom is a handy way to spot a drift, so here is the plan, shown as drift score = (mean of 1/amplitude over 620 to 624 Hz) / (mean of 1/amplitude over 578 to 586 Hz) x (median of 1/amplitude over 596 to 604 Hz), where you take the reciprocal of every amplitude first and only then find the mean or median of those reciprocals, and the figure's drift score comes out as 0.038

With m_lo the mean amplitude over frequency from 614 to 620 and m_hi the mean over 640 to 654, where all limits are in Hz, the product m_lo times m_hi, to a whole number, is 379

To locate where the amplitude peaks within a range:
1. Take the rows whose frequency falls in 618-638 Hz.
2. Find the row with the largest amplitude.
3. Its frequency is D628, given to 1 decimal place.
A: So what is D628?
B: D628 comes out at 625.0 Hz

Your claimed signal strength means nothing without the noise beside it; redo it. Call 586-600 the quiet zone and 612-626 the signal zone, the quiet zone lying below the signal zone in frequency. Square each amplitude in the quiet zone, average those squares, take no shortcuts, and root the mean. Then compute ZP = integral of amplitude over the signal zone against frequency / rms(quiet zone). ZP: 14.3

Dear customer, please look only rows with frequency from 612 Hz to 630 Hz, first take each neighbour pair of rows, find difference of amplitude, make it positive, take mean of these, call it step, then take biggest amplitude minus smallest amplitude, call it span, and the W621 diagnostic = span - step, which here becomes 2.3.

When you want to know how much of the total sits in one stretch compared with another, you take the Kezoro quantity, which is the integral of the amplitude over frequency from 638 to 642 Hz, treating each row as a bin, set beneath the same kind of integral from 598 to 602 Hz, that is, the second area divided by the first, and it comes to 1.03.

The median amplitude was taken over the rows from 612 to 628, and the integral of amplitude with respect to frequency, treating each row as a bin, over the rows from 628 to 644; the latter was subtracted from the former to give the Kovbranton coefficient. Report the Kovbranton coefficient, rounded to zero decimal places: -287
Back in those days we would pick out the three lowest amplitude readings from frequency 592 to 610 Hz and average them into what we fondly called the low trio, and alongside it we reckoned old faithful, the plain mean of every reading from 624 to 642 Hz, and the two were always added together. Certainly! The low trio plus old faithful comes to 39.3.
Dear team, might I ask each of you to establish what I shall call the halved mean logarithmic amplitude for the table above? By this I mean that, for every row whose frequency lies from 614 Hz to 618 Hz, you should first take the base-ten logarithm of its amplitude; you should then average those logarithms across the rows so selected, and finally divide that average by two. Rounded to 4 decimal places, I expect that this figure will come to 0.6530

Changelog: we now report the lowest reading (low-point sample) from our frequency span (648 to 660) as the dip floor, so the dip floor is 18.06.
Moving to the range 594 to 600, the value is 21.05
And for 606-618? 19.33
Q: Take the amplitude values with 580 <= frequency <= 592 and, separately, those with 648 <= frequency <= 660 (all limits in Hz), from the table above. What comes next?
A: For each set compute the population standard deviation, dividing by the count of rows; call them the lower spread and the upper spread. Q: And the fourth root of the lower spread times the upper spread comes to 0.961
